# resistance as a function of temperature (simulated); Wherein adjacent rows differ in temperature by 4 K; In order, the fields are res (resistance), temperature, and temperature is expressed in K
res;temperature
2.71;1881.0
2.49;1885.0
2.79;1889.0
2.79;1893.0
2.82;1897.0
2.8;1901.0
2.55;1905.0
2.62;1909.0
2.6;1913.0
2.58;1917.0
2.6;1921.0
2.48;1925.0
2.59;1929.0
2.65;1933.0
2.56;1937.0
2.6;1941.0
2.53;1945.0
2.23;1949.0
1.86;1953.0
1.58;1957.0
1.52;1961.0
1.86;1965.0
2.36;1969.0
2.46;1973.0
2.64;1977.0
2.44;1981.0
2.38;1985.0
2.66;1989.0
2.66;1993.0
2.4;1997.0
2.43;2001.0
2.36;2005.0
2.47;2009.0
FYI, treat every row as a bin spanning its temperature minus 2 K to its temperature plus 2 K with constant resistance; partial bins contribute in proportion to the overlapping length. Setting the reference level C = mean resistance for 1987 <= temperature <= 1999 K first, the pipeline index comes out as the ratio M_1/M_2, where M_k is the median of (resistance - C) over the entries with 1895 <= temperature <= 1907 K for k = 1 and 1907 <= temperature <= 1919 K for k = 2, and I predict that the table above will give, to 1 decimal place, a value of 8.5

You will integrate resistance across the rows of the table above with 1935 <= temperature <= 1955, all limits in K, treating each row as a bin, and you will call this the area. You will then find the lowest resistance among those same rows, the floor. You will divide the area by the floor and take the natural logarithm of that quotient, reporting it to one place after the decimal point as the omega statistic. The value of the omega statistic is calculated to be 3.2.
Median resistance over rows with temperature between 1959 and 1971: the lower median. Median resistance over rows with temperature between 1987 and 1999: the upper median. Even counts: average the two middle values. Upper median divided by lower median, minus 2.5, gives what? -1.1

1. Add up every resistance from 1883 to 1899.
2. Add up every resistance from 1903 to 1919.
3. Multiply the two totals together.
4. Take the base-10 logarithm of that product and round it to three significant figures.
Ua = 2.05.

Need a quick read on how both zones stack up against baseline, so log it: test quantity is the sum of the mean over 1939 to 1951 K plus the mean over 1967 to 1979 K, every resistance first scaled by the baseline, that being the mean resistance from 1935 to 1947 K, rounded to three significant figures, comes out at 1.93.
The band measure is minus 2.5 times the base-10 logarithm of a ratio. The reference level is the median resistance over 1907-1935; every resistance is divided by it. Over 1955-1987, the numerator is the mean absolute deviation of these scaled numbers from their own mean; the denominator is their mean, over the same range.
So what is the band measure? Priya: 1.9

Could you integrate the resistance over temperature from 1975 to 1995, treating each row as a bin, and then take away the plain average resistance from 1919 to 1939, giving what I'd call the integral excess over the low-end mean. 48.5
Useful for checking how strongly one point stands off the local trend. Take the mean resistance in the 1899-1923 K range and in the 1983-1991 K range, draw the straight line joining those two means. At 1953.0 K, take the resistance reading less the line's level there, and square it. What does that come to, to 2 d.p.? 0.50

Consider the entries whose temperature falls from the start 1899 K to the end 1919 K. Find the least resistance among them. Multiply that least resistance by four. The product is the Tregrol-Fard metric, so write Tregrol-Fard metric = 10.2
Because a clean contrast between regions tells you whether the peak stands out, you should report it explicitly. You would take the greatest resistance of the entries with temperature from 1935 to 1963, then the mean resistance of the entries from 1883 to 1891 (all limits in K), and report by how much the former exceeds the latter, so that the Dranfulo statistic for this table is -0.04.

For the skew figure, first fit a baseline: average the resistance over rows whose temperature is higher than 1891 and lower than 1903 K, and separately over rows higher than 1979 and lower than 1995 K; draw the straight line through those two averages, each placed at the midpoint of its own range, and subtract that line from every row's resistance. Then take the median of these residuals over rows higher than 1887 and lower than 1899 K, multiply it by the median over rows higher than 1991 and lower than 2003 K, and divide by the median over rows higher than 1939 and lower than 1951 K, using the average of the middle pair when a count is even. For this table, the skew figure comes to -0.012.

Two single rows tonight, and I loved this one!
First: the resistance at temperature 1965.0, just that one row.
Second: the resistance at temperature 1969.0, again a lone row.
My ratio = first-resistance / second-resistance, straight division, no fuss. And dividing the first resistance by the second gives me 0.79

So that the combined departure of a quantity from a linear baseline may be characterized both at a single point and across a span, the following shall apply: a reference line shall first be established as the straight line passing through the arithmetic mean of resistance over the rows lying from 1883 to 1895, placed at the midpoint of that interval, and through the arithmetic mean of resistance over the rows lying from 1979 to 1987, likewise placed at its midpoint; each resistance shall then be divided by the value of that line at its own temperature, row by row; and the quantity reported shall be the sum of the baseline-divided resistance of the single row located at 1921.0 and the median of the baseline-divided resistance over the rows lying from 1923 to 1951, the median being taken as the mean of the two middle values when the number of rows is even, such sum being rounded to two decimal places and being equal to 2.01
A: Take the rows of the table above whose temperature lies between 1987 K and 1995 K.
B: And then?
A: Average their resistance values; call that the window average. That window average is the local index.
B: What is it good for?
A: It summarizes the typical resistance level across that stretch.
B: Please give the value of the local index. 2.66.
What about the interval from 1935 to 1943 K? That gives 2.58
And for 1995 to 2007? 2.40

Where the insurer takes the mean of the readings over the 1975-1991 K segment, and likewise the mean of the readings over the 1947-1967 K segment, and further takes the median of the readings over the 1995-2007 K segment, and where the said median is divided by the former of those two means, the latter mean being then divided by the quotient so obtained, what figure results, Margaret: 1.91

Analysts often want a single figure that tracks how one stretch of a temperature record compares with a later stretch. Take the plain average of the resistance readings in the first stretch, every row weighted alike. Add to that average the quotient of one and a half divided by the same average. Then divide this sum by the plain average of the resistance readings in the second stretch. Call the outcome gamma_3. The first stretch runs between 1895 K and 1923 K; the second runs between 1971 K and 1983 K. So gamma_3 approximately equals 1.28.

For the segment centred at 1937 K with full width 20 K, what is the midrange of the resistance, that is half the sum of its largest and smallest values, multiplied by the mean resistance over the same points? 6.7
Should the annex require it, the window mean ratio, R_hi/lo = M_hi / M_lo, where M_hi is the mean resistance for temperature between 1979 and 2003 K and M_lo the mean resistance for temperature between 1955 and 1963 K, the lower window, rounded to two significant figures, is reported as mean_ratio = 1.6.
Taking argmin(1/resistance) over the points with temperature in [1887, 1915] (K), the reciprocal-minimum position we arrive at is 1897.0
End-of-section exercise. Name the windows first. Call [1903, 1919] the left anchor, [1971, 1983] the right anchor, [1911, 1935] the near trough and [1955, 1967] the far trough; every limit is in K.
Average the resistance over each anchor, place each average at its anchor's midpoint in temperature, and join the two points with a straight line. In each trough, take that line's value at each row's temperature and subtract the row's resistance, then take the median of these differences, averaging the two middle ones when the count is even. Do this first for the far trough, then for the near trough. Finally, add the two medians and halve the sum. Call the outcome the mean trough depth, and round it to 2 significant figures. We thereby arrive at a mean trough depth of 0.47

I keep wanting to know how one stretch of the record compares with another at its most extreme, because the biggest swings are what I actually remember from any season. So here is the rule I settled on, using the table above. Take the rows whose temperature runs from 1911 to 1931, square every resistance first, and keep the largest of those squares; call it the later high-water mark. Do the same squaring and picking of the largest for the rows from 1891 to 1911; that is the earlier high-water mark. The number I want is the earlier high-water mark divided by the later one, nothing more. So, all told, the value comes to 1.18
